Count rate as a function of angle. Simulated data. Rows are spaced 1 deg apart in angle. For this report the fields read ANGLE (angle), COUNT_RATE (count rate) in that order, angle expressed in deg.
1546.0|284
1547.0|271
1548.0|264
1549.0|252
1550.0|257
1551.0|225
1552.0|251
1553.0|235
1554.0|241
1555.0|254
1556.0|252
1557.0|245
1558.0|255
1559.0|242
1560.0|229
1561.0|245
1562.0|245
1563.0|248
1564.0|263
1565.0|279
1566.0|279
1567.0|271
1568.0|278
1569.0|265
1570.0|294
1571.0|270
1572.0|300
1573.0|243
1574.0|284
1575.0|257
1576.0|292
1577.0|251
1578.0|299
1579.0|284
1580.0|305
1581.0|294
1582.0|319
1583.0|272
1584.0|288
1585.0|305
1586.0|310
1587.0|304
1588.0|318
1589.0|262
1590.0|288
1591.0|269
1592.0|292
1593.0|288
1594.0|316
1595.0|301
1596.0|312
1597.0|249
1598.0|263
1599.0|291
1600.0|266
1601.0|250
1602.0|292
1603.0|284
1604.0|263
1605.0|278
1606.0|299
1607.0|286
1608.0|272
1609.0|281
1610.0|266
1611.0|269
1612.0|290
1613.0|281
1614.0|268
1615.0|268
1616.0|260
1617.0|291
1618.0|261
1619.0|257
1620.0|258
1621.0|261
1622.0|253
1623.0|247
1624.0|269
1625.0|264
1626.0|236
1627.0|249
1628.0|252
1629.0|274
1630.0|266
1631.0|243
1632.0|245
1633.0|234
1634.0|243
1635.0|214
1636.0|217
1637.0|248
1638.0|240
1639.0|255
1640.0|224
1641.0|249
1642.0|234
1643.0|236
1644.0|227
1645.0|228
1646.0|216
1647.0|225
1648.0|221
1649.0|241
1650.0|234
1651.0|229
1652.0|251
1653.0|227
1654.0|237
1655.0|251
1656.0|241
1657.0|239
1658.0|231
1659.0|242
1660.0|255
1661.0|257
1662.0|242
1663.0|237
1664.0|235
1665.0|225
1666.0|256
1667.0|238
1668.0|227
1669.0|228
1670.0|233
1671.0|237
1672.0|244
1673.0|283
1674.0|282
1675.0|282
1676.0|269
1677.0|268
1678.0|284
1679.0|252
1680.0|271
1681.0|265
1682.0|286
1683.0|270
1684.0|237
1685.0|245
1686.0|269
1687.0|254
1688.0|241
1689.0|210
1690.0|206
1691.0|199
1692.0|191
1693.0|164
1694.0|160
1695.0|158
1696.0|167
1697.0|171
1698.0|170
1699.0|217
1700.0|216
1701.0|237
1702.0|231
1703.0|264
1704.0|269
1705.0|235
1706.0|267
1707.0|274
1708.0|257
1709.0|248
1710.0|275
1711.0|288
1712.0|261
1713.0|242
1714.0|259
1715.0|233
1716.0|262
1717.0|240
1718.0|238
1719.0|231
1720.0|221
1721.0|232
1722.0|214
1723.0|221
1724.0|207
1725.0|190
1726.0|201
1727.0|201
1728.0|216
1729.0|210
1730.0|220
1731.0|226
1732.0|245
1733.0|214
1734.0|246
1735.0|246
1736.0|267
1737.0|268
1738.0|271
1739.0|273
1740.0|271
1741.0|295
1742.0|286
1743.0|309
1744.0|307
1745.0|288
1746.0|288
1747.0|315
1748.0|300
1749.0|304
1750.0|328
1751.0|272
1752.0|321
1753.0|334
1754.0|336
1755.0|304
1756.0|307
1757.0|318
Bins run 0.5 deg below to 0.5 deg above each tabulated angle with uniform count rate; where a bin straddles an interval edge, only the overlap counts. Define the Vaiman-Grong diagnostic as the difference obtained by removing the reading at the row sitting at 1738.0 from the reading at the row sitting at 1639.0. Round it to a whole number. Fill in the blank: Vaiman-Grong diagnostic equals -16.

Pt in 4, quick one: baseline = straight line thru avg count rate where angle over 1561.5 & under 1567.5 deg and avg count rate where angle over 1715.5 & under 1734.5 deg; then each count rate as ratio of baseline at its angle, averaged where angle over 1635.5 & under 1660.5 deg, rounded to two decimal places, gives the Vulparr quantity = 0.97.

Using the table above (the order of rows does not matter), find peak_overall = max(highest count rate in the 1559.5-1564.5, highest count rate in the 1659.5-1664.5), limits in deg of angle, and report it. 263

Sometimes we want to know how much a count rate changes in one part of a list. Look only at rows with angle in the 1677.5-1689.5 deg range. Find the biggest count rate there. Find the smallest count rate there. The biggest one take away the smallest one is 76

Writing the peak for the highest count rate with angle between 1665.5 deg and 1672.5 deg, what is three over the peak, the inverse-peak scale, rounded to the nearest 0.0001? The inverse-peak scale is 0.0117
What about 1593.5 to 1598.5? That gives 0.0095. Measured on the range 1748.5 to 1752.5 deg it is 0.0091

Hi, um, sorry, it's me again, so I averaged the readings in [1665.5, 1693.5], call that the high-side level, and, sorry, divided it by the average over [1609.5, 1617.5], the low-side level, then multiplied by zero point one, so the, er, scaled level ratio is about 0.090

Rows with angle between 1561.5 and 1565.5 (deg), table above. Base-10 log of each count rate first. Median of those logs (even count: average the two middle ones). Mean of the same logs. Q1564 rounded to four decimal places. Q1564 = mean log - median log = 0.0051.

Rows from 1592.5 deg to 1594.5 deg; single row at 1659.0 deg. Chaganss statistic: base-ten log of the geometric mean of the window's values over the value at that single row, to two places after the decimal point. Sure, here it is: 0.10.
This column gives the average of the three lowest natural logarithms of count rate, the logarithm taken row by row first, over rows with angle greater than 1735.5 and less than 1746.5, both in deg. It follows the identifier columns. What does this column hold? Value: 5.59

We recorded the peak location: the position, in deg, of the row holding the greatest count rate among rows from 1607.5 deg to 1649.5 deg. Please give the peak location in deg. 1617.0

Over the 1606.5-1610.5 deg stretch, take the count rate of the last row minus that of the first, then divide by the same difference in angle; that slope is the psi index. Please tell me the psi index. -6.7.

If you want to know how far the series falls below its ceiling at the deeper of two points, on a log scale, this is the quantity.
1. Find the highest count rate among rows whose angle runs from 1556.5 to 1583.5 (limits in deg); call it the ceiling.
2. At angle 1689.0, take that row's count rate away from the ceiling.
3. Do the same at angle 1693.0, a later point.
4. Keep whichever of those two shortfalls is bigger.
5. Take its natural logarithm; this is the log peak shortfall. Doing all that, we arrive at 5.0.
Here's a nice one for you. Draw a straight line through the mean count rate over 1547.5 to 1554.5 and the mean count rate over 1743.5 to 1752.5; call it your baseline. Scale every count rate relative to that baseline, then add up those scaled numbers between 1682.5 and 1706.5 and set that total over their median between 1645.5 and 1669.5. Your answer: 21.4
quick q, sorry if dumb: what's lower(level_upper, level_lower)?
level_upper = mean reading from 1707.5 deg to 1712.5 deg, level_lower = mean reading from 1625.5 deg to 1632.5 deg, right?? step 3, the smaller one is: 252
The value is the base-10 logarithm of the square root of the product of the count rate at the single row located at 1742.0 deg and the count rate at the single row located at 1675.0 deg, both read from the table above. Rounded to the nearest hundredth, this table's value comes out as 2.45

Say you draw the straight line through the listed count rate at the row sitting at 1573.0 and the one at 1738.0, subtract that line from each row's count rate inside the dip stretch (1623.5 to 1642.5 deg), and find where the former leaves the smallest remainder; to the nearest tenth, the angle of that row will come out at 1635.0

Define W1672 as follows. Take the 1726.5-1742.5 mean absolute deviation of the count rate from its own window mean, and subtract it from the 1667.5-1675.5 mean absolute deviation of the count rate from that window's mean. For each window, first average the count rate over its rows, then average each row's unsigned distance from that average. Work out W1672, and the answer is -2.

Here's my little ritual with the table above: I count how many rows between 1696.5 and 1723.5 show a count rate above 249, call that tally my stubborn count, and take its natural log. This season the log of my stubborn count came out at 2.3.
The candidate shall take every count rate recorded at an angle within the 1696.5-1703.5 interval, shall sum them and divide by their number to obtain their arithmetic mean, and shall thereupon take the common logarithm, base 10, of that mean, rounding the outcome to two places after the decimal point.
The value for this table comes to 2.33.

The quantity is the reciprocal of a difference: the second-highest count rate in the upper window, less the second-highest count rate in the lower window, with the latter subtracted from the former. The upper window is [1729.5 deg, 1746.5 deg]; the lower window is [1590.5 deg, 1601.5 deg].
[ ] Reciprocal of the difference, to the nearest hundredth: -0.20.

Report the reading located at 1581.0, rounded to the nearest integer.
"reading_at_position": 294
